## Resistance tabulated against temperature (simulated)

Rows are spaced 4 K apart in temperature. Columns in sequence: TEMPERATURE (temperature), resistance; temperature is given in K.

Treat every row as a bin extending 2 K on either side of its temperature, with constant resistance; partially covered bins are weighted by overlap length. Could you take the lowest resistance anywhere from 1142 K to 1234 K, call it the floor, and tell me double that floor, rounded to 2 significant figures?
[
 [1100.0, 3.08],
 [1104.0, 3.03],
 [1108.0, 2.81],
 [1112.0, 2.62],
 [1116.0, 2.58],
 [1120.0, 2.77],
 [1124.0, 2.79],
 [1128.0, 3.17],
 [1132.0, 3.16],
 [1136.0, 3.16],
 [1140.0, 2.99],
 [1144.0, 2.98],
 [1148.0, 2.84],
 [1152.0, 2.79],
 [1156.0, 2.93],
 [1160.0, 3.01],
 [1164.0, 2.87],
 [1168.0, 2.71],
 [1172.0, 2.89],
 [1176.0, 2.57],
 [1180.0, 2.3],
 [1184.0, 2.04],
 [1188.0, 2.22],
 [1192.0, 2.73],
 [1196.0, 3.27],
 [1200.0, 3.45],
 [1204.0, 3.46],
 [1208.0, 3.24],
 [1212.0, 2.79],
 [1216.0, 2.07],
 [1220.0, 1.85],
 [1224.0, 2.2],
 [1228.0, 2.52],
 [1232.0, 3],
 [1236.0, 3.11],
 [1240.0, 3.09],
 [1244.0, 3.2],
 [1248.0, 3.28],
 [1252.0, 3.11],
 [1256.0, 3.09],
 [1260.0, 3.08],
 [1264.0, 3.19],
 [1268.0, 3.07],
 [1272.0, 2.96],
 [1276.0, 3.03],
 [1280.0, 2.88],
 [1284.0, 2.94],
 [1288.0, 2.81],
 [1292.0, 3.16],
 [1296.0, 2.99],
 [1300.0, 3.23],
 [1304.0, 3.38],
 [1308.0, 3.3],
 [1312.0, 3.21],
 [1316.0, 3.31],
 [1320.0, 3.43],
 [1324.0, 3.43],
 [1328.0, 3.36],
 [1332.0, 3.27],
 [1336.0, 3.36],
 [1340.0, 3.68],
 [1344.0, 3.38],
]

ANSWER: 3.7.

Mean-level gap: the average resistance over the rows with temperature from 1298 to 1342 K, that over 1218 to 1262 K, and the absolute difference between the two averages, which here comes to 0.49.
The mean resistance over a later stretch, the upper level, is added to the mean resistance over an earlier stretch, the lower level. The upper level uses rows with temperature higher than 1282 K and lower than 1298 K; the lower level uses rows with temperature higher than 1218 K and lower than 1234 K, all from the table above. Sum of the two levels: 5.4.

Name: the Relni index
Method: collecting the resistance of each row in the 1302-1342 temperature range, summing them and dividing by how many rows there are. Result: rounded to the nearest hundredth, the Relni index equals 3.37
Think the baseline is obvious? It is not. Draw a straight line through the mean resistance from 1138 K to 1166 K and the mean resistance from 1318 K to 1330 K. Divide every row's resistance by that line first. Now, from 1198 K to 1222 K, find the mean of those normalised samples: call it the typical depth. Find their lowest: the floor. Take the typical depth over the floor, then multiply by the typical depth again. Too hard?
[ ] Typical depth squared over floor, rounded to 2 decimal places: 1.40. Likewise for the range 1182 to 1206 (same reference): 1.31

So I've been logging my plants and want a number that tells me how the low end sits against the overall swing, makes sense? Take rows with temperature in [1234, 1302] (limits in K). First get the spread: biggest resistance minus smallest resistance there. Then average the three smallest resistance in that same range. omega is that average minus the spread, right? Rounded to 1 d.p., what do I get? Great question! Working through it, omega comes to 2.4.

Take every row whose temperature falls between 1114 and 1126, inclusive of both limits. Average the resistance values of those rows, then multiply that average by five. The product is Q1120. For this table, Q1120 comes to 13.6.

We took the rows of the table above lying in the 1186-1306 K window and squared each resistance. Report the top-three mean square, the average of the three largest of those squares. 11.8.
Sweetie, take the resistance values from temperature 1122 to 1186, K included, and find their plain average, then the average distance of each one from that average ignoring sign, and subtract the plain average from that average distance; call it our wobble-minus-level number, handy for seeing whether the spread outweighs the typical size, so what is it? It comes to -2.61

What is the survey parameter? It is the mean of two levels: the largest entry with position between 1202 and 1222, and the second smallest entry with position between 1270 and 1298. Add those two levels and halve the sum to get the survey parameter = 3.2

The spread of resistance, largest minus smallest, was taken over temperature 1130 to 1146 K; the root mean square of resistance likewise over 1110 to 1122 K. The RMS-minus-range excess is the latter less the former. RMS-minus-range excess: 2.48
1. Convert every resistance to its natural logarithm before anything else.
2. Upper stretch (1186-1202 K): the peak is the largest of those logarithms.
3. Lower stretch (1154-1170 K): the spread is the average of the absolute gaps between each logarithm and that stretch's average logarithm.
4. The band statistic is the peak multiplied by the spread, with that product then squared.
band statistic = 0.002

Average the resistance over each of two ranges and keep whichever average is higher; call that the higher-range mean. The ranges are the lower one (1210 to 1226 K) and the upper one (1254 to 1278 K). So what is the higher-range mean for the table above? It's 3.07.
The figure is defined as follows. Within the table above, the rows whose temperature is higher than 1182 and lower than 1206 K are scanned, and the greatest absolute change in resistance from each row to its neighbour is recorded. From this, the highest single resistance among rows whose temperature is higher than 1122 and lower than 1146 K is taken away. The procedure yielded -2.63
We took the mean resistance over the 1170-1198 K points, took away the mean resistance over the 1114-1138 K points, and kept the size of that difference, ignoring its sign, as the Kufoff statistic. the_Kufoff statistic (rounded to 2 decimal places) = 0.36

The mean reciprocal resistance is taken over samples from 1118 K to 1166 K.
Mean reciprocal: 0.339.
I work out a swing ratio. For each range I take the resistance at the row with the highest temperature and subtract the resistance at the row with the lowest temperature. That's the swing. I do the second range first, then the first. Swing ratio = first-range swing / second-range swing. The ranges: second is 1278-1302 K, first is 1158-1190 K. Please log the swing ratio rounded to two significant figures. -2.3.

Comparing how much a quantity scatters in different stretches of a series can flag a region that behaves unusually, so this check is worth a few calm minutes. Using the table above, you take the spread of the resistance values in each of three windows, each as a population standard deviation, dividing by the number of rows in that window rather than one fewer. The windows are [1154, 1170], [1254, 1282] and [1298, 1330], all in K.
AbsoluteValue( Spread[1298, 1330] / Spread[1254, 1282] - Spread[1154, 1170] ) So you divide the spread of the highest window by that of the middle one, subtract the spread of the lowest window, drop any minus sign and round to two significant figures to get 0.74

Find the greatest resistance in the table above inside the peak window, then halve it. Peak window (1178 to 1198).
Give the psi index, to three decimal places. 1.635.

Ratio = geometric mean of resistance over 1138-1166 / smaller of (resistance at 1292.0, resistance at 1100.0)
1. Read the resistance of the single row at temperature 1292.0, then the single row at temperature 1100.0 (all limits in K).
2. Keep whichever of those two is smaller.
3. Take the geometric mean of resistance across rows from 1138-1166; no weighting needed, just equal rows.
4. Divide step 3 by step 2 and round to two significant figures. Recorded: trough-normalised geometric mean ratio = 0.95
